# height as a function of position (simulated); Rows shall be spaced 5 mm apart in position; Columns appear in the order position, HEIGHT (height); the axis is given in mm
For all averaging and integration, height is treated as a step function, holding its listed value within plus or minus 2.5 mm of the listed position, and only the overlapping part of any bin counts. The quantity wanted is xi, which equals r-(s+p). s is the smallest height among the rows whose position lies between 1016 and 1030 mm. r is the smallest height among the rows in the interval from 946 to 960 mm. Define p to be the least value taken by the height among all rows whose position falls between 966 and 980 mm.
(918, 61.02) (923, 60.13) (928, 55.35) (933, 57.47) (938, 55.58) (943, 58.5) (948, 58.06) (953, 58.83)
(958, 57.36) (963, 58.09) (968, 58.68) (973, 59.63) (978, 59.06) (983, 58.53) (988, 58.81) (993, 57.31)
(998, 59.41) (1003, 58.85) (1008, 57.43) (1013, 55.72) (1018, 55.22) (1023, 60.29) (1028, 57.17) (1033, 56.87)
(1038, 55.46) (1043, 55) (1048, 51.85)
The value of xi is -56.5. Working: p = 58.68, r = 57.36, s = 55.22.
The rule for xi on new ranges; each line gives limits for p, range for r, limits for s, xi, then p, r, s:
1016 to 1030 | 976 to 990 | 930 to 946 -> -52.3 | 55.22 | 58.53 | 55.58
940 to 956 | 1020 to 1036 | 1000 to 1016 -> -56.9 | 58.06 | 56.87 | 55.72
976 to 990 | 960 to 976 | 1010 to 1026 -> -55.7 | 58.53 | 58.09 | 55.22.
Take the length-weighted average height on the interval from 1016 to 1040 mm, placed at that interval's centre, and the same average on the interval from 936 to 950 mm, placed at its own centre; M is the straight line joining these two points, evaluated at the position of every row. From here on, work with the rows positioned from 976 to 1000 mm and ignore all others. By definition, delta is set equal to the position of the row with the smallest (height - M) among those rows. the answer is 993 mm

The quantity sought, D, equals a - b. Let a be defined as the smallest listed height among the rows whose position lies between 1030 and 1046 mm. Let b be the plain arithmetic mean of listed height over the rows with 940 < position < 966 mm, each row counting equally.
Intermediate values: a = 55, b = 58.2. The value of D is -3.2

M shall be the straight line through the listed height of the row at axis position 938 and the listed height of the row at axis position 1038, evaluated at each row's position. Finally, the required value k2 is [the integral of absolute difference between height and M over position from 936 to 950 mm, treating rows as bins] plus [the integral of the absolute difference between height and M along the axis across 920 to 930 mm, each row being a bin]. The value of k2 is 52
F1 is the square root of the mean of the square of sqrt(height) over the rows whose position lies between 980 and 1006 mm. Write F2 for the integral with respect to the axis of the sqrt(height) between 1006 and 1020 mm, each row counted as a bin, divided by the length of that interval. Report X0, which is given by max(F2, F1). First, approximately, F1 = 7.65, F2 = 7.49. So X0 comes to 7.654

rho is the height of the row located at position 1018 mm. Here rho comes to 55.22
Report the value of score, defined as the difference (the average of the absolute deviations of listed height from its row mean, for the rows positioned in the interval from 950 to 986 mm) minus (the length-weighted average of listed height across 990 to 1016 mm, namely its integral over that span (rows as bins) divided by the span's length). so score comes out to -57.2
